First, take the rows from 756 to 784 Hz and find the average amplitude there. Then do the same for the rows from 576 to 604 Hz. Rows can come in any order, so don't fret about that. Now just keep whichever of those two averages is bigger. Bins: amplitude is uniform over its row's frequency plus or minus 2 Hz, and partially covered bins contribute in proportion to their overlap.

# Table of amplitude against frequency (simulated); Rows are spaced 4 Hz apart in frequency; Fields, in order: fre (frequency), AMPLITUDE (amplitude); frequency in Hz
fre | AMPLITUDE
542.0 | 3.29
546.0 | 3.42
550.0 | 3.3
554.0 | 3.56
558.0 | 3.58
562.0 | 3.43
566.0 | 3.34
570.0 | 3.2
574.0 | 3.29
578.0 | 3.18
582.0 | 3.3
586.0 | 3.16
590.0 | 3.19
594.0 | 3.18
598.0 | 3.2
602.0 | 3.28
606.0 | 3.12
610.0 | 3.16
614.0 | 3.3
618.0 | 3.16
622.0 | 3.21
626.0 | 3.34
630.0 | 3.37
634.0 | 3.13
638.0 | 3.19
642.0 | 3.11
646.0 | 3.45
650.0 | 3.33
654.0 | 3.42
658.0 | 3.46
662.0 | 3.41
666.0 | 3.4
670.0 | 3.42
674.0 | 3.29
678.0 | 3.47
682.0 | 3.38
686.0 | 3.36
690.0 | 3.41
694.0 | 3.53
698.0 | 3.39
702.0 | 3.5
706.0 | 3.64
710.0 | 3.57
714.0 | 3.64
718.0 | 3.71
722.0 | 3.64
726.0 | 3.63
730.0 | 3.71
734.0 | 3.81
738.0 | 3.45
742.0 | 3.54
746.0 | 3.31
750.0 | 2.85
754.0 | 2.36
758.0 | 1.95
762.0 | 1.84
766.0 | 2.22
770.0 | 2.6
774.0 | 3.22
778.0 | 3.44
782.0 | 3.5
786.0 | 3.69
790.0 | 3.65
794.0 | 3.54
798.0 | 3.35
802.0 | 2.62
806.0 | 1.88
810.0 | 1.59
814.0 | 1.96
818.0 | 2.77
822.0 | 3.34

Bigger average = 3.21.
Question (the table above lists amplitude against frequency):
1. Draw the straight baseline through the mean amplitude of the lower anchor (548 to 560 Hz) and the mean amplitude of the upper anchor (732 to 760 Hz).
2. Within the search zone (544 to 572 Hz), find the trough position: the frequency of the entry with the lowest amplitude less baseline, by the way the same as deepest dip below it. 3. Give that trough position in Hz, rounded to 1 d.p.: 570.0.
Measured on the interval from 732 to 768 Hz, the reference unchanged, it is 762.0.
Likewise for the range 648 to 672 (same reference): 650.0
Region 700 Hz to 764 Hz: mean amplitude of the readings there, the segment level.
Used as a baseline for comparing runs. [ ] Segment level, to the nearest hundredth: 3.26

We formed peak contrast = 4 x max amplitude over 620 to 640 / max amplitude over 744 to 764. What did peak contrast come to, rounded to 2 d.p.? 4.07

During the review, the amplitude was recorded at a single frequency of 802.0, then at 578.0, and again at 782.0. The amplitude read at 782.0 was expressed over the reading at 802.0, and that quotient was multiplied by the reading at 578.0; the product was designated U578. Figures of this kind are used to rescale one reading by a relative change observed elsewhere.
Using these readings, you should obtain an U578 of 4.2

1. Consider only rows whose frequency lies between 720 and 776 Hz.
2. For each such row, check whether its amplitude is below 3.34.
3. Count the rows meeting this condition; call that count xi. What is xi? 8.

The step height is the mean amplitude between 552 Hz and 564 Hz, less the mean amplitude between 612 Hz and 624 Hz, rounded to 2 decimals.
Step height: 0.30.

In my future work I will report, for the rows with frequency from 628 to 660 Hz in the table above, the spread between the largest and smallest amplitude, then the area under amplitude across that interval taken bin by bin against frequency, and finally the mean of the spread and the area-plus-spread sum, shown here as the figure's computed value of 53.3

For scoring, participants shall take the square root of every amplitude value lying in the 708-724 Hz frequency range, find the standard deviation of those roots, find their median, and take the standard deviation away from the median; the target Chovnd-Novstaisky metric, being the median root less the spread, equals 1.89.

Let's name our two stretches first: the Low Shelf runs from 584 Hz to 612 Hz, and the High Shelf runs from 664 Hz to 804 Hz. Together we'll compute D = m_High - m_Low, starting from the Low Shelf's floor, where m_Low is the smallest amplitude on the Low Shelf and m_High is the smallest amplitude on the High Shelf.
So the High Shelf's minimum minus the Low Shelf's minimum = -1.28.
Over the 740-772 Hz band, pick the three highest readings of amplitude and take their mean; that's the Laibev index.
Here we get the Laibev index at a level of 3.23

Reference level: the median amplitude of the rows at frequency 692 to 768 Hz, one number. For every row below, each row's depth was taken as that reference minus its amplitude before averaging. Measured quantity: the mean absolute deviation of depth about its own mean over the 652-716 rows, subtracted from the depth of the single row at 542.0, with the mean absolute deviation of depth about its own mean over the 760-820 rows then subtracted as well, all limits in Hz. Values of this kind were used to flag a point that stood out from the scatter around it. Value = -0.48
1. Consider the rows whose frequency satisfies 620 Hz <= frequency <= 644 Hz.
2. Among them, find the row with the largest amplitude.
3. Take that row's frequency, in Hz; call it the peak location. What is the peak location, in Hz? 630.0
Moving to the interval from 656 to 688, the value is 678.0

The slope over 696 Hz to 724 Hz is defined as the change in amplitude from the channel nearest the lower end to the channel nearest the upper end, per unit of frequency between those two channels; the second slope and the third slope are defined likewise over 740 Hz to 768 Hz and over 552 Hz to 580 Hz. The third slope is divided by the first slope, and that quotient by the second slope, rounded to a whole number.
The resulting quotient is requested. 28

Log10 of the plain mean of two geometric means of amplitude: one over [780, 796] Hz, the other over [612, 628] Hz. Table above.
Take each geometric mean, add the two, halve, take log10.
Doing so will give 0.53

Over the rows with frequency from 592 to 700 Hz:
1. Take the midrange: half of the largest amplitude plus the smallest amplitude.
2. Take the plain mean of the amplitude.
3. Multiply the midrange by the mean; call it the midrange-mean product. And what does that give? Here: 11.0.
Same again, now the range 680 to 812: 8.6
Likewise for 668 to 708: 11.9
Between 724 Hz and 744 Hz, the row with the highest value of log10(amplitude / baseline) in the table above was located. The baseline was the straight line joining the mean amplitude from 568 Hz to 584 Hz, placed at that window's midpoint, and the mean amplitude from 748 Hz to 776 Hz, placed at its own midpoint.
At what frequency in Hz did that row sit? 734.0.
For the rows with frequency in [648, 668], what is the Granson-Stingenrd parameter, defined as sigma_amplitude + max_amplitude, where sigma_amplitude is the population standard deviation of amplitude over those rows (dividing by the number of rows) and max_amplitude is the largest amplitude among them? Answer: 3.5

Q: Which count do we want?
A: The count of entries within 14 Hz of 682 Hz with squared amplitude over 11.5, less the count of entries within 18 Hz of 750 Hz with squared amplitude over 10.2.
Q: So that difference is 0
